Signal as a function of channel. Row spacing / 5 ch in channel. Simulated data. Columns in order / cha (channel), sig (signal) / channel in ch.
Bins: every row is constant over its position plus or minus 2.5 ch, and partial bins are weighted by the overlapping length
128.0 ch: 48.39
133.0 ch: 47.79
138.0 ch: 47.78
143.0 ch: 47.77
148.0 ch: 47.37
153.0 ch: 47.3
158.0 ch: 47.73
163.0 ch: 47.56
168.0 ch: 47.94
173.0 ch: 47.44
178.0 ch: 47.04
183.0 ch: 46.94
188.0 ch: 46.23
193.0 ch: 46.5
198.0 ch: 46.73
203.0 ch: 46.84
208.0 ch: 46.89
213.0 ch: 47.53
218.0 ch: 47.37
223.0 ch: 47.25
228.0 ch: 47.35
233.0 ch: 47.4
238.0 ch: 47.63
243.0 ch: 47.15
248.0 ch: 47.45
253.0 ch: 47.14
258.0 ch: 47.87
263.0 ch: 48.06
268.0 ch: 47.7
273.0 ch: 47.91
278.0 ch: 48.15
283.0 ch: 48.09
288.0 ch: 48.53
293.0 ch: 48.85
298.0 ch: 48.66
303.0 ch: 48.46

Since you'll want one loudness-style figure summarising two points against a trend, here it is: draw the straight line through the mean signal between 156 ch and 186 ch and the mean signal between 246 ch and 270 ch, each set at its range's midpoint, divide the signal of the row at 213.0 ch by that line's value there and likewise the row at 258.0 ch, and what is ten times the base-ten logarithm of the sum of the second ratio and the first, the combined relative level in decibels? 3.02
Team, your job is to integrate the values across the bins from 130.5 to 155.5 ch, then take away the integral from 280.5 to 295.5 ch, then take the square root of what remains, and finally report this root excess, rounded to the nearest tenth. 21.5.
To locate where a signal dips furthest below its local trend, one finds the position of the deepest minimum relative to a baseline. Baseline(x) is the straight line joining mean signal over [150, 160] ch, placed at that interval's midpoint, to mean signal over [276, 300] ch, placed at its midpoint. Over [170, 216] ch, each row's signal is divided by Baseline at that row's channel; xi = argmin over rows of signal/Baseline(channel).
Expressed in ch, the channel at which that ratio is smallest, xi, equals 188.0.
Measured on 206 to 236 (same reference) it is 208.0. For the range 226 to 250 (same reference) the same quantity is 243.0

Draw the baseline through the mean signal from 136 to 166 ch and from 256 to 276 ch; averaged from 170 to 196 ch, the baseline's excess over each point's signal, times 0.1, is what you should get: 0.08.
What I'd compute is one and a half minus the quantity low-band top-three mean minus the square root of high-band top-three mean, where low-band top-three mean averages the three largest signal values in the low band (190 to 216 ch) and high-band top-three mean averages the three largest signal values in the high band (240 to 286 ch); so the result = -38.7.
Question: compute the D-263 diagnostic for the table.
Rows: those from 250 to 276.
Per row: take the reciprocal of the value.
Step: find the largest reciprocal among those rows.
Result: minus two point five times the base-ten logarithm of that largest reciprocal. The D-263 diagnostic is 4.18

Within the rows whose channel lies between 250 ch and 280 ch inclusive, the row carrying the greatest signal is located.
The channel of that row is 278.0 ch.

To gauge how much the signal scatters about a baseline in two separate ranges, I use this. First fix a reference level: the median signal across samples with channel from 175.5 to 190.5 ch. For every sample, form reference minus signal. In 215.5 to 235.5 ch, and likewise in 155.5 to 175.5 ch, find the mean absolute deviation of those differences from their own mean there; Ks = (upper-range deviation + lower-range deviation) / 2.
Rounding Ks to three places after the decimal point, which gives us 0.107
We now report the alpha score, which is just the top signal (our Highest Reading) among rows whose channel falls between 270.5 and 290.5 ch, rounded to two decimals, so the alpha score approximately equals 48.53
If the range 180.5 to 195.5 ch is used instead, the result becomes 46.94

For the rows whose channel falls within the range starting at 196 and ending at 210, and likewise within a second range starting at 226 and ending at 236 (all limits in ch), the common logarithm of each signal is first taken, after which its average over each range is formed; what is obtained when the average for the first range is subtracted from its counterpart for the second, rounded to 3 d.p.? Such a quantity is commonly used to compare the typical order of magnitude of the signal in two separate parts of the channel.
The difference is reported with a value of 0.005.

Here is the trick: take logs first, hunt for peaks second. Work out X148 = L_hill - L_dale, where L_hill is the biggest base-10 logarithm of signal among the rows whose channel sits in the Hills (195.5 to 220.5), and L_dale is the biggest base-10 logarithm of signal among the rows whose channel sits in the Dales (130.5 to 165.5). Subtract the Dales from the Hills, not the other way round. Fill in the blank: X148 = -0.0024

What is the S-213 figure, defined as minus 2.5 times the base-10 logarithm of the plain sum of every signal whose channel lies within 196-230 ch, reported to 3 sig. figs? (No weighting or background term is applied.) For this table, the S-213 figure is -6.30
